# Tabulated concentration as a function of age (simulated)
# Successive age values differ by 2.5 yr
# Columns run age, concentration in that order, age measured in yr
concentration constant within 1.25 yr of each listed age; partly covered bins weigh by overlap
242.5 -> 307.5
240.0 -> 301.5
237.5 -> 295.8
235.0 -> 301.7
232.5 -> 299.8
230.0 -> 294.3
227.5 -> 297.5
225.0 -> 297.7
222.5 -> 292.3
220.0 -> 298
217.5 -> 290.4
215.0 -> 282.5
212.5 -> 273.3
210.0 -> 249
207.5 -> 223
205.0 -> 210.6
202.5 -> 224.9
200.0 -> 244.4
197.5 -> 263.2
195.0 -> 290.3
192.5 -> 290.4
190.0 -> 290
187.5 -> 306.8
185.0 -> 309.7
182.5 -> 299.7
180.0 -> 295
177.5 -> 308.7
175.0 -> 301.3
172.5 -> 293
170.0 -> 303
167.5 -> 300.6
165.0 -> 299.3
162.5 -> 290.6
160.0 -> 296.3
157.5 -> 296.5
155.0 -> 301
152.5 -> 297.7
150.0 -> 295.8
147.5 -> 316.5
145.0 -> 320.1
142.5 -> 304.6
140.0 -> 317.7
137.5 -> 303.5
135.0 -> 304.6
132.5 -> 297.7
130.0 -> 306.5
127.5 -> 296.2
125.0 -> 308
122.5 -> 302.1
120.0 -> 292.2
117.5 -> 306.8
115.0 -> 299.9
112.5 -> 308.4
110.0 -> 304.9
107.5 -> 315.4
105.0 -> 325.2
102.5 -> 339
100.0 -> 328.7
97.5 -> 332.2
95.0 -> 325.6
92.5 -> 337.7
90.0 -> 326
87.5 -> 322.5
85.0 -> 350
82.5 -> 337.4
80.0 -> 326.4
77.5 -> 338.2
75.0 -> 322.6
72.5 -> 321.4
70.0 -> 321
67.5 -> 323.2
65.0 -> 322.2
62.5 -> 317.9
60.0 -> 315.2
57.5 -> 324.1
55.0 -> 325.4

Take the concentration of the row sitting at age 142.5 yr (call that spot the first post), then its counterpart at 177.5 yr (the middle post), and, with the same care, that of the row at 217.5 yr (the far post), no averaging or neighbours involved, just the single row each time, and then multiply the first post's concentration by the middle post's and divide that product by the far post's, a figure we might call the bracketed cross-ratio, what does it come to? 324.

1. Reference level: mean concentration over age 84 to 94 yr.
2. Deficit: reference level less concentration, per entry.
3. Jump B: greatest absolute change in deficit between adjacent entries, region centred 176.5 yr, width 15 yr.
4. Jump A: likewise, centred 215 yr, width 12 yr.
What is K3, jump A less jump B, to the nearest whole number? 11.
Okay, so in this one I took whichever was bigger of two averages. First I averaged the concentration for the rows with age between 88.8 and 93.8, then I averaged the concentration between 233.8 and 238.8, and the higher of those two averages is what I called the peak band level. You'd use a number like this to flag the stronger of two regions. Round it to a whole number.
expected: 332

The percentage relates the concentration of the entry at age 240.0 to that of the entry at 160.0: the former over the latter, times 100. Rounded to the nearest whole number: 102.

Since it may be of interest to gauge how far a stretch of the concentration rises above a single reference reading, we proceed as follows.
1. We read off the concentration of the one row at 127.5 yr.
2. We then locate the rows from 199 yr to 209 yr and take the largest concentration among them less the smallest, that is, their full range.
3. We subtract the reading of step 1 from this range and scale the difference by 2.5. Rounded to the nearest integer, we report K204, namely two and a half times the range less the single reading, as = -656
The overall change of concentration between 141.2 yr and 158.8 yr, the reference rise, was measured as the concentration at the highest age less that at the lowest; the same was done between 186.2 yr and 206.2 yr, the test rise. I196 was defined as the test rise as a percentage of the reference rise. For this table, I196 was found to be 1188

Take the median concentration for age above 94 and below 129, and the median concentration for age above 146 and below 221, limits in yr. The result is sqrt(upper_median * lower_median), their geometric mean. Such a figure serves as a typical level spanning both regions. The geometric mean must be 302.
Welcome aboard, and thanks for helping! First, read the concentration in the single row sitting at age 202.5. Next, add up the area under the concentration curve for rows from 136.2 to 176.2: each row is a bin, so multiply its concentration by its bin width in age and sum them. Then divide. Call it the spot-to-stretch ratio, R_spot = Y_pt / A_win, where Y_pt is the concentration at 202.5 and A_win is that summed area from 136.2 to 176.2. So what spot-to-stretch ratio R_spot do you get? 0.0186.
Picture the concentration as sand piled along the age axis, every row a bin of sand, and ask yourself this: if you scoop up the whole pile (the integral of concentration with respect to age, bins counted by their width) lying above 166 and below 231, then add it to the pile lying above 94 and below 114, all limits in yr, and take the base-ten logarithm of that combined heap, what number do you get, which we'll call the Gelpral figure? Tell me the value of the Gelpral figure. 4.39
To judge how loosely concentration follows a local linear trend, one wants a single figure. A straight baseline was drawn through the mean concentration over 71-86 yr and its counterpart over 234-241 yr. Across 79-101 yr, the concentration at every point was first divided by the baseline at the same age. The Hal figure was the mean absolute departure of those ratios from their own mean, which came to 0.020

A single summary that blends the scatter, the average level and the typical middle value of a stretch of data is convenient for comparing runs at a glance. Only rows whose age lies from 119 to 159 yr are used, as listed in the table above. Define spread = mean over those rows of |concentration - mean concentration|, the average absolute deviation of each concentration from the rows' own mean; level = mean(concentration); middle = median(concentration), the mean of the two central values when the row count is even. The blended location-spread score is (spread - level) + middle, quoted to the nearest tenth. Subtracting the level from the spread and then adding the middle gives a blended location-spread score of 5.4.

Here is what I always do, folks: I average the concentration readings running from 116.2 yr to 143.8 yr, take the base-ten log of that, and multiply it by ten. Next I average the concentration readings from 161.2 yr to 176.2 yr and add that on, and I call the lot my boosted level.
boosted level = 323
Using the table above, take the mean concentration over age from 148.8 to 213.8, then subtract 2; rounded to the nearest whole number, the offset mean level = 281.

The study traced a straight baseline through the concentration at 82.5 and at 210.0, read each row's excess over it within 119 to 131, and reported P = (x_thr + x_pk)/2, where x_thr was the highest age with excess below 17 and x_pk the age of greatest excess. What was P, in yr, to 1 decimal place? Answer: 130.0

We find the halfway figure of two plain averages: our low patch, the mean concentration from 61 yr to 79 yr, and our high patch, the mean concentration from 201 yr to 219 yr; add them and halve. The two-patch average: 287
